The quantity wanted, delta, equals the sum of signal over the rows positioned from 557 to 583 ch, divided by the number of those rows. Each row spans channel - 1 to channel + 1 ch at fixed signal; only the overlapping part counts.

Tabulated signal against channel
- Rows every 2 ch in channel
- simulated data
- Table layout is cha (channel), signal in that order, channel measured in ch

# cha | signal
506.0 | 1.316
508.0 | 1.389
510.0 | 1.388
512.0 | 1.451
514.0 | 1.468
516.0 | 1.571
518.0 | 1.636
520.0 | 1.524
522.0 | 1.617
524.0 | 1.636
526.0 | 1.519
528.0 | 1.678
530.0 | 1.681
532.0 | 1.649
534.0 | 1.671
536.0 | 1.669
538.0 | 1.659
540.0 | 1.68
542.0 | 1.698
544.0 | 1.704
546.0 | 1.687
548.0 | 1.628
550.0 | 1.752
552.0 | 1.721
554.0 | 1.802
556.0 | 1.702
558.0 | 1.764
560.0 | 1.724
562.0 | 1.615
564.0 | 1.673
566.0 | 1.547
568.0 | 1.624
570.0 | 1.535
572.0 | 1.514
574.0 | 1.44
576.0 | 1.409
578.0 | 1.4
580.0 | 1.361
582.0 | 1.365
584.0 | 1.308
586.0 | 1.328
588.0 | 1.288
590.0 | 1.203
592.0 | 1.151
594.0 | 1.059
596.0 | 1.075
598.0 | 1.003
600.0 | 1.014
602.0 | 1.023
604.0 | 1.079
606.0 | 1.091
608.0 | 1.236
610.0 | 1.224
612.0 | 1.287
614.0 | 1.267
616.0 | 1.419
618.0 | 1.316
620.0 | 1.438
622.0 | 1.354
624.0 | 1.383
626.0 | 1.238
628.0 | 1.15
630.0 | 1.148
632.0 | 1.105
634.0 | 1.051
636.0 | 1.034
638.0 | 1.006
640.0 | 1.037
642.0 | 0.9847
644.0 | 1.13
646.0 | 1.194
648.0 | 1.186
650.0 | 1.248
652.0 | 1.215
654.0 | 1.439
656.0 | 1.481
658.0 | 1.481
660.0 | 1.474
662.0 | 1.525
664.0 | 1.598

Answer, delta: 1.54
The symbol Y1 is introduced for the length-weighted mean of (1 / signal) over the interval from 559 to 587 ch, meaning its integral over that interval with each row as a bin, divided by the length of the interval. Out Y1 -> 0.68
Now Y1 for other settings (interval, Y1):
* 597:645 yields 0.87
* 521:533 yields 0.61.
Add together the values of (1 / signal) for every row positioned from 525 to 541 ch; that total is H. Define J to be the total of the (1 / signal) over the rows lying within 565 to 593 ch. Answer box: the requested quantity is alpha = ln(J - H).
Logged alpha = 1.67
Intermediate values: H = 4.9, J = 10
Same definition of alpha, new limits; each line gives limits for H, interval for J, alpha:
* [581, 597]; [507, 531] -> 0.18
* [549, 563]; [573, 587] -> 0.04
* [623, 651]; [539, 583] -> 0.31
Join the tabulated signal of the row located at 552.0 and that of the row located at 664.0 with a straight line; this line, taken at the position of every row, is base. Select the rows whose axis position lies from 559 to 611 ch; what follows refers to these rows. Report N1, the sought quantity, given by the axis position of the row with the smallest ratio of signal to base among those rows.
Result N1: 598.0 ch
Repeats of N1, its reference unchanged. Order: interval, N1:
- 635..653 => 642.0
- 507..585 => 584.0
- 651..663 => 652.0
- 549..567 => 566.0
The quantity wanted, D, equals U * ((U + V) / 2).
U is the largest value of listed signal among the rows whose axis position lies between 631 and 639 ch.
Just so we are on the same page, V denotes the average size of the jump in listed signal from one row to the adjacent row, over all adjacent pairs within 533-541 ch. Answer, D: 0.6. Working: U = 1.105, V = 0.01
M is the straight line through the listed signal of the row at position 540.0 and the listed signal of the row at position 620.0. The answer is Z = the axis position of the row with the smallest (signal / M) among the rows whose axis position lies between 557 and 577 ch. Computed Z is 576.0 ch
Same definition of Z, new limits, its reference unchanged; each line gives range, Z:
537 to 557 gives 548.0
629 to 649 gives 642.0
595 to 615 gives 598.0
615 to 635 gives 634.0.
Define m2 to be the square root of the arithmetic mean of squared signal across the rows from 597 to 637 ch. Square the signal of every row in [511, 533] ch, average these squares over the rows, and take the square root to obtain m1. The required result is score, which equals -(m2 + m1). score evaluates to -2.79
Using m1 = 1.6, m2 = 1.20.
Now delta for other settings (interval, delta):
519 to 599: 1.53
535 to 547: 1.68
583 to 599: 1.18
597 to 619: 1.18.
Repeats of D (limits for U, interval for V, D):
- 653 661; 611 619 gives 1.2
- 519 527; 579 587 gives 1.4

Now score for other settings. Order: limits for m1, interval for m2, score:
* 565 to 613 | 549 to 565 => -3.01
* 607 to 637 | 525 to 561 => -2.94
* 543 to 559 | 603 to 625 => -3.01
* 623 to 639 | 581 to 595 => -2.39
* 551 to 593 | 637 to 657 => -2.71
